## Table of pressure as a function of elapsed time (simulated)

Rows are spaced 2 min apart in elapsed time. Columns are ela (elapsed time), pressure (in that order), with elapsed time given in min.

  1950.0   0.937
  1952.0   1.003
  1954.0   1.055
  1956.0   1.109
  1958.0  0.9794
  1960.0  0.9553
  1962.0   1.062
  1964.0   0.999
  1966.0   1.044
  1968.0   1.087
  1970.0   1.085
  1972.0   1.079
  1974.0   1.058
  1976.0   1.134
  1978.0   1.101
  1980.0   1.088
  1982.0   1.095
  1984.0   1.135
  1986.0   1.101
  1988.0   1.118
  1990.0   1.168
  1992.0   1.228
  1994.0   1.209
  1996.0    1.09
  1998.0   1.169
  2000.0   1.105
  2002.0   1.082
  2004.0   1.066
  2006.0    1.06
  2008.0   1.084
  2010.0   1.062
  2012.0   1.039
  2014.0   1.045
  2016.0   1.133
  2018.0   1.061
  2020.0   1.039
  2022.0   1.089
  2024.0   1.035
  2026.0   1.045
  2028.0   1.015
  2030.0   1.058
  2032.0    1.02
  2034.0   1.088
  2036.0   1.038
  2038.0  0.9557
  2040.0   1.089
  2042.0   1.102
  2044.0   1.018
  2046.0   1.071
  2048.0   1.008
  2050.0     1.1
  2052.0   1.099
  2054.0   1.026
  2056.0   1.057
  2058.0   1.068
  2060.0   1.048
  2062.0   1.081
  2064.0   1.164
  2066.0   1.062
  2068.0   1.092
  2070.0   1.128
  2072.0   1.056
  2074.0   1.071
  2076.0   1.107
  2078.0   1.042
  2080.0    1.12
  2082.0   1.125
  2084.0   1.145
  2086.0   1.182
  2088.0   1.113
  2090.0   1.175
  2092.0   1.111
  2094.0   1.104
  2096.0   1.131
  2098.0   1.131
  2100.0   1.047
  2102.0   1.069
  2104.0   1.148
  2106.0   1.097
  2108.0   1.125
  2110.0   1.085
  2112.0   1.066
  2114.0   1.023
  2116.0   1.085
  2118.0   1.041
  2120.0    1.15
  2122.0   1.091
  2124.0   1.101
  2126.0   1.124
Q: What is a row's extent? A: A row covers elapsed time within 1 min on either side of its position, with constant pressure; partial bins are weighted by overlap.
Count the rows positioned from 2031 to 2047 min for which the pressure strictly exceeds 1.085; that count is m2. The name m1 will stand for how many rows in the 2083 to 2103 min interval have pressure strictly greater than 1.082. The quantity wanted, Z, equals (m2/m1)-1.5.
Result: -1.1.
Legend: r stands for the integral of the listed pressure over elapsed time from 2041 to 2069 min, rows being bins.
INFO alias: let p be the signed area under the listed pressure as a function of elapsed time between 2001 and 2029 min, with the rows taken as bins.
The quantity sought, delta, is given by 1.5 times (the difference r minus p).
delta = 0.4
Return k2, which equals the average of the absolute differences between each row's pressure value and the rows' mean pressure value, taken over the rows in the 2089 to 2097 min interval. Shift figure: 0.023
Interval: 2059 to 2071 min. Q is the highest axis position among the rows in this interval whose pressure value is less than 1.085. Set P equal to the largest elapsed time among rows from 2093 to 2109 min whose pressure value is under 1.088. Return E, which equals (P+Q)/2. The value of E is 2084 min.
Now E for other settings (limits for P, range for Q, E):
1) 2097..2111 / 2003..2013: 2061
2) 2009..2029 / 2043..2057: 2042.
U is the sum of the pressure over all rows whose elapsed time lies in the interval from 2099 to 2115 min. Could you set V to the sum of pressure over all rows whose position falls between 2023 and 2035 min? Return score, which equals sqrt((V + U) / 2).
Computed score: 2.7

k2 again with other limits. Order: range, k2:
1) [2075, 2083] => 0.028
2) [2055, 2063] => 0.011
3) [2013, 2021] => 0.032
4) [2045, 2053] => 0.031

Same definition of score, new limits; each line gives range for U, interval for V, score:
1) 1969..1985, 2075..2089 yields 2.9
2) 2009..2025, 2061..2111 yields 4.3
